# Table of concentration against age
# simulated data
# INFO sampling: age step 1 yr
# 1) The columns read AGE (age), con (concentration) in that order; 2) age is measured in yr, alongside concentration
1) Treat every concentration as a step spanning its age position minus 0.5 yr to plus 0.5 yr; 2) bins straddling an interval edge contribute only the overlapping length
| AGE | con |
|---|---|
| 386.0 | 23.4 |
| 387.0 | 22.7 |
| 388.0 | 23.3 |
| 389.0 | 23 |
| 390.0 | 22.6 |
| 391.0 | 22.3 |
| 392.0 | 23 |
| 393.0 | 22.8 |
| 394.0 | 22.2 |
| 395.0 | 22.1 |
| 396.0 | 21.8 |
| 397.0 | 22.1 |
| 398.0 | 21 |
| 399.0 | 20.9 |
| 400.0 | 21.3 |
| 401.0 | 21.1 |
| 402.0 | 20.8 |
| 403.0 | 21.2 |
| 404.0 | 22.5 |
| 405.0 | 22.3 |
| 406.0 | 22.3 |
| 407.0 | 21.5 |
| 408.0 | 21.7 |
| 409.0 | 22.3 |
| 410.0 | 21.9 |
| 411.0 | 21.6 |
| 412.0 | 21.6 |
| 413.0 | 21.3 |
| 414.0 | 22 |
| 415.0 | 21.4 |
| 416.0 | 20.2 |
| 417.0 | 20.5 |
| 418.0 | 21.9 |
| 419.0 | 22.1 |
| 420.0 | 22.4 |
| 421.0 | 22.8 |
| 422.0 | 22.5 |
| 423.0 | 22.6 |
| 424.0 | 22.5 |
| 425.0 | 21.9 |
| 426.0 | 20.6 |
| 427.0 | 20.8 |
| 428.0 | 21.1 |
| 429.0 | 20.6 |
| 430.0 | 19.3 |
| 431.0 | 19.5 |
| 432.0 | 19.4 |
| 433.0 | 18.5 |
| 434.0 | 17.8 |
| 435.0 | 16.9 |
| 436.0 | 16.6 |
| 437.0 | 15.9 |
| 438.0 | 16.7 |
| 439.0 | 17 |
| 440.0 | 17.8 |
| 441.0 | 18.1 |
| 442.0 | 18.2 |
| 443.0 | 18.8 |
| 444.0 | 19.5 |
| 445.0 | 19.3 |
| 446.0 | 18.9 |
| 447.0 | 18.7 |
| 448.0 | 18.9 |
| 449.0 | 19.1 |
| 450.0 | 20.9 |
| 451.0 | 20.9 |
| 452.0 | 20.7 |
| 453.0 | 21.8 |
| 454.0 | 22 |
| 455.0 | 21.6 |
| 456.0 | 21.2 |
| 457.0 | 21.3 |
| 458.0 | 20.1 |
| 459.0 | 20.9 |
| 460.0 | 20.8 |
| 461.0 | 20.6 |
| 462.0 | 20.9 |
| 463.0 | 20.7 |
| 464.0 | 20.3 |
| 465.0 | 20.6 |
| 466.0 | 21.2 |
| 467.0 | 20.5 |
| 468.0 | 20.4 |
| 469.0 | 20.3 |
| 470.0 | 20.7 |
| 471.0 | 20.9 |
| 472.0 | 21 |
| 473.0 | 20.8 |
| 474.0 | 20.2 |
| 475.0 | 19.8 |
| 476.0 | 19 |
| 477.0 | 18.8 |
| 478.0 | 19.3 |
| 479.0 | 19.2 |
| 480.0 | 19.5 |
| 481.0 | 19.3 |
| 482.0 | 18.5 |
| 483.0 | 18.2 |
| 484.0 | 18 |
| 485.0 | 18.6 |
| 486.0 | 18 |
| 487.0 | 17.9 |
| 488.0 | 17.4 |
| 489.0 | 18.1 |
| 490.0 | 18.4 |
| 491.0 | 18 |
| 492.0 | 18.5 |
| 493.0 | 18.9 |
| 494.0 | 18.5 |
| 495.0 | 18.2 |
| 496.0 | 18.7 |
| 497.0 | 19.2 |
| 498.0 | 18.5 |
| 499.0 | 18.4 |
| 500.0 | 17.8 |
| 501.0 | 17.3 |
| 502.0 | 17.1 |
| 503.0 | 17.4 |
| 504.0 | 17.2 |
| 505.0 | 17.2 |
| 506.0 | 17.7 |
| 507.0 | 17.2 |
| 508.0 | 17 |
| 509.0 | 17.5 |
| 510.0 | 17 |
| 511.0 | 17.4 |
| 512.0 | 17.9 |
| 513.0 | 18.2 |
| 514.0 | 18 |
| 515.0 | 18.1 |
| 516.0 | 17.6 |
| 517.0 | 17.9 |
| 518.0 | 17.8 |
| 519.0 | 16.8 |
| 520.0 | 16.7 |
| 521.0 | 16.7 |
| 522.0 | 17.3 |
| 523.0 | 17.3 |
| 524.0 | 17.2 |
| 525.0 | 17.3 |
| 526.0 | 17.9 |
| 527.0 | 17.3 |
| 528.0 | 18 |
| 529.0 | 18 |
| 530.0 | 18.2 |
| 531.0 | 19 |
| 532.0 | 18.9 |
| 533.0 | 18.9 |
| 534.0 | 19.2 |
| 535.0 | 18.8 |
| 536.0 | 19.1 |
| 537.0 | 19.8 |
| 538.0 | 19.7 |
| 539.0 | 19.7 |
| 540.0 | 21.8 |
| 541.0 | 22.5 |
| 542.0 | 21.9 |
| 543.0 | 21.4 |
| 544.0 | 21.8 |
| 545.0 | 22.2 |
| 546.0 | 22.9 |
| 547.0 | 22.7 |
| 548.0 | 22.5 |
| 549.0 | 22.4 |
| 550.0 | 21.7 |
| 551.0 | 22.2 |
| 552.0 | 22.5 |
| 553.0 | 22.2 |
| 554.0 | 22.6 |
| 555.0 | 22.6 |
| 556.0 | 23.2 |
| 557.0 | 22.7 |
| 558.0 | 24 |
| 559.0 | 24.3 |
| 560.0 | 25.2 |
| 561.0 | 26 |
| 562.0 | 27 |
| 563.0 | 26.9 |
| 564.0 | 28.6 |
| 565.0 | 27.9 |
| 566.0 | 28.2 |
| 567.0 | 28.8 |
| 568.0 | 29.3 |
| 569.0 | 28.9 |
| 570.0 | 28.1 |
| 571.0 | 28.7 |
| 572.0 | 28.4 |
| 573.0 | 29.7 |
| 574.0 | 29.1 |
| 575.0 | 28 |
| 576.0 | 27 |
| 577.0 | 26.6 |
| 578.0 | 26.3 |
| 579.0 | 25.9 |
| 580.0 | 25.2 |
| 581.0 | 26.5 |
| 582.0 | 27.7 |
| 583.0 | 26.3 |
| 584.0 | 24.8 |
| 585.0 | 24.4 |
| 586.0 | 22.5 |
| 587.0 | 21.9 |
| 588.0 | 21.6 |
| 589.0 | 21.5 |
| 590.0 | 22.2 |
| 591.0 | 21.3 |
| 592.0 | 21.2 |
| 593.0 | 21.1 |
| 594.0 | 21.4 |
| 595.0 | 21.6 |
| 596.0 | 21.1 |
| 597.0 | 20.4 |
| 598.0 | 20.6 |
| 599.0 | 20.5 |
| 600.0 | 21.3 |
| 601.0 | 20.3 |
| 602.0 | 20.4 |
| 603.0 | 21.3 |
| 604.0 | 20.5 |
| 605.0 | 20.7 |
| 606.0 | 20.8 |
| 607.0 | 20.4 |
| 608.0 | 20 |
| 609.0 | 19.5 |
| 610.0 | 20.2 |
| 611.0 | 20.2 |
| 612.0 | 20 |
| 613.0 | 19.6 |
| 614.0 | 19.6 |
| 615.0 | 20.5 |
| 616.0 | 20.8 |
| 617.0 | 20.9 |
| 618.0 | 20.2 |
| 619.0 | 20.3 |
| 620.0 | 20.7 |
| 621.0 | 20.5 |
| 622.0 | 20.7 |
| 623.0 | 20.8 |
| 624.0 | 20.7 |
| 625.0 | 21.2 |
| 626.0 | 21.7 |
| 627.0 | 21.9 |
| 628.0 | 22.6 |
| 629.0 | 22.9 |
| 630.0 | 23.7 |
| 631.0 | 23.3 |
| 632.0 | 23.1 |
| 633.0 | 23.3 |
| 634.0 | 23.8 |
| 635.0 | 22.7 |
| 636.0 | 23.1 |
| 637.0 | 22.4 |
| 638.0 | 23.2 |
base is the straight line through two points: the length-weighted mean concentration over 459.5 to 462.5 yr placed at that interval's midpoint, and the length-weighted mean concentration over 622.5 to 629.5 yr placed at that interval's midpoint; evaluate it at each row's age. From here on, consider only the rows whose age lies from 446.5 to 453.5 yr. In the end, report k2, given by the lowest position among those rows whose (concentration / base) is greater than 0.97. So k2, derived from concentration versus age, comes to 450.0 yr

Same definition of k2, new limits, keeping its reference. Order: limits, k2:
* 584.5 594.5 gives 585.0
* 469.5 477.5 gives 470.0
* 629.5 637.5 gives 630.0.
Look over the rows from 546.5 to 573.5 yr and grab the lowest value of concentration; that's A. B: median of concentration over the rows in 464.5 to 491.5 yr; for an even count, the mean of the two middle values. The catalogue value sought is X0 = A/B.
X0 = 1.1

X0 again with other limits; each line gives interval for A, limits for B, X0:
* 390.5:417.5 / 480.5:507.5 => 1.1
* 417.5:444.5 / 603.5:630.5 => 0.8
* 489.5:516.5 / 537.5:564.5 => 0.8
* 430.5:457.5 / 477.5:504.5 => 0.9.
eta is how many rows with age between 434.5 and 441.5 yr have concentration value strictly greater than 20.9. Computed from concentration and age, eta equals 0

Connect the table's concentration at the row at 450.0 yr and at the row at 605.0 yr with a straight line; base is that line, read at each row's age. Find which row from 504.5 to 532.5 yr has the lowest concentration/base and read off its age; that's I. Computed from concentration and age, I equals 520.0 yr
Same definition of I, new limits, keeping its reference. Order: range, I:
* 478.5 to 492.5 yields 488.0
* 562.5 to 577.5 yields 577.0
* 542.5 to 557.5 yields 543.0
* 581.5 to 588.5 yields 588.0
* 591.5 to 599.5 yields 597.0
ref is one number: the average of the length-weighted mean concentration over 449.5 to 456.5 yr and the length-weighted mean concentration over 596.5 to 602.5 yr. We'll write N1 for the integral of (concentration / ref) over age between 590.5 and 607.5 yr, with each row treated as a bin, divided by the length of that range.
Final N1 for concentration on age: 1.00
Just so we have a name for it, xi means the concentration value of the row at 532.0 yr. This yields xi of 18.9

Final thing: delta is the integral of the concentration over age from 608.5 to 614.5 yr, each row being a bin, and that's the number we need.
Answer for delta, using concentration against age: 119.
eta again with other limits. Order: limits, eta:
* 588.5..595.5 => 7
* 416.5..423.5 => 6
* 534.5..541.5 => 2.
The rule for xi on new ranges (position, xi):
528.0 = 18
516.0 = 17.6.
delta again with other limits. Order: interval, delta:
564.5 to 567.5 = 85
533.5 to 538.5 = 97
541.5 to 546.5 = 110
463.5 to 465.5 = 41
